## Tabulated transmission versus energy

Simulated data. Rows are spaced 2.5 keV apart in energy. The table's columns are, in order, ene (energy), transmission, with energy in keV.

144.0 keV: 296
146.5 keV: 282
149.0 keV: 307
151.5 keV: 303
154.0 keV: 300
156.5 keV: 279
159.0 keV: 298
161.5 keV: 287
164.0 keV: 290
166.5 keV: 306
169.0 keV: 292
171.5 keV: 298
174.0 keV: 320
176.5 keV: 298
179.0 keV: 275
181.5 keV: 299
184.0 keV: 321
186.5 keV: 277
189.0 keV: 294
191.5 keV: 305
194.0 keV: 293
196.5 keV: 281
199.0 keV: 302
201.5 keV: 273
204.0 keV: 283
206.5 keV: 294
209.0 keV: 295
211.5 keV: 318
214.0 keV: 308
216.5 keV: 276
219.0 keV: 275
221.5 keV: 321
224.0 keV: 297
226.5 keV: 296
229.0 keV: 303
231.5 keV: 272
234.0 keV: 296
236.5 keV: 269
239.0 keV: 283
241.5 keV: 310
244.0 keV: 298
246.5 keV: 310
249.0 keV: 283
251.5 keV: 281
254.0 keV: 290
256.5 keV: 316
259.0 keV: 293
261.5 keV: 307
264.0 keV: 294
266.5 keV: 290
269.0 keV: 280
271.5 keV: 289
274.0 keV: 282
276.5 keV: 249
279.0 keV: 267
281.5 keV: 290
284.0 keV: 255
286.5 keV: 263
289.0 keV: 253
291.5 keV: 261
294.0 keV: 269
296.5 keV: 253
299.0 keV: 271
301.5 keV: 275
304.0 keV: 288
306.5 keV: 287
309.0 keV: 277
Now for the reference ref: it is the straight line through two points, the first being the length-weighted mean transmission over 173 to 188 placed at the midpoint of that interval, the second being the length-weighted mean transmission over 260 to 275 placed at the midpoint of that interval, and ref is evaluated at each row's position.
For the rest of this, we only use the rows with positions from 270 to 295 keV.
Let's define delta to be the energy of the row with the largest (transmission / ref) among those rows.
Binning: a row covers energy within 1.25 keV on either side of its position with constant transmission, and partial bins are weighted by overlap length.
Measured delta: 281.5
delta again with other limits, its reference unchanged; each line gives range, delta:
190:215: 211.5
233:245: 241.5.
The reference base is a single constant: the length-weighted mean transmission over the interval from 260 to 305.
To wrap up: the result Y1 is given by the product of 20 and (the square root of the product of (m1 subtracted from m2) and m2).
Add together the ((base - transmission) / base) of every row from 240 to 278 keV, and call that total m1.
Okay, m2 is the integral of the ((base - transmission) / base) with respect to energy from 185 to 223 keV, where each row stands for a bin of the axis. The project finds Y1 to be 42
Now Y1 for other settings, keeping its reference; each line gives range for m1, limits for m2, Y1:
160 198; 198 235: 39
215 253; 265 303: 19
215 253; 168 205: 43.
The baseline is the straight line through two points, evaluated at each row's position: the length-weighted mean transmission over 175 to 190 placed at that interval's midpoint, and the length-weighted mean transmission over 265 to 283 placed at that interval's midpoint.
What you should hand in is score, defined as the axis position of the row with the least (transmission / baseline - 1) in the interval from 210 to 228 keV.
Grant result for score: 219.0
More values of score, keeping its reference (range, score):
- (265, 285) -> 276.5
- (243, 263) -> 251.5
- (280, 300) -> 289.0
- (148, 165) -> 156.5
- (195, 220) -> 201.5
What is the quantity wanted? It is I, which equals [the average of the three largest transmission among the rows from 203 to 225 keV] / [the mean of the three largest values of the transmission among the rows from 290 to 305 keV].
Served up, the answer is 1.14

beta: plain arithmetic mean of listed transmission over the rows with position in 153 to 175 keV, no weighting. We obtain 297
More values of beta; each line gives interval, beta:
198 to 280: 291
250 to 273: 293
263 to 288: 276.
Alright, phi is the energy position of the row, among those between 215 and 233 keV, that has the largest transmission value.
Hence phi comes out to 221.5 keV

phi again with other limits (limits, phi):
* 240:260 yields 256.5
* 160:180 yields 174.0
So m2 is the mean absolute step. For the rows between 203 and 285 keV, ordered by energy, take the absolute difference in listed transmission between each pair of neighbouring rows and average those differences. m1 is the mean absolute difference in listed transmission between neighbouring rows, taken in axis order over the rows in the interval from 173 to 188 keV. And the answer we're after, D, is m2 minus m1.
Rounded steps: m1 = 27.0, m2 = 17.4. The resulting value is -9.6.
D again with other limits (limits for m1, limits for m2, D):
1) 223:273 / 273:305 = 0.8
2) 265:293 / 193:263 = 1.5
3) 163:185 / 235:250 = -0.2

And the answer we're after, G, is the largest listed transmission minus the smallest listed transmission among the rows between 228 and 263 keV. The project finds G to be 47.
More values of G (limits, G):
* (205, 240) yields 52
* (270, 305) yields 41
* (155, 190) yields 46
